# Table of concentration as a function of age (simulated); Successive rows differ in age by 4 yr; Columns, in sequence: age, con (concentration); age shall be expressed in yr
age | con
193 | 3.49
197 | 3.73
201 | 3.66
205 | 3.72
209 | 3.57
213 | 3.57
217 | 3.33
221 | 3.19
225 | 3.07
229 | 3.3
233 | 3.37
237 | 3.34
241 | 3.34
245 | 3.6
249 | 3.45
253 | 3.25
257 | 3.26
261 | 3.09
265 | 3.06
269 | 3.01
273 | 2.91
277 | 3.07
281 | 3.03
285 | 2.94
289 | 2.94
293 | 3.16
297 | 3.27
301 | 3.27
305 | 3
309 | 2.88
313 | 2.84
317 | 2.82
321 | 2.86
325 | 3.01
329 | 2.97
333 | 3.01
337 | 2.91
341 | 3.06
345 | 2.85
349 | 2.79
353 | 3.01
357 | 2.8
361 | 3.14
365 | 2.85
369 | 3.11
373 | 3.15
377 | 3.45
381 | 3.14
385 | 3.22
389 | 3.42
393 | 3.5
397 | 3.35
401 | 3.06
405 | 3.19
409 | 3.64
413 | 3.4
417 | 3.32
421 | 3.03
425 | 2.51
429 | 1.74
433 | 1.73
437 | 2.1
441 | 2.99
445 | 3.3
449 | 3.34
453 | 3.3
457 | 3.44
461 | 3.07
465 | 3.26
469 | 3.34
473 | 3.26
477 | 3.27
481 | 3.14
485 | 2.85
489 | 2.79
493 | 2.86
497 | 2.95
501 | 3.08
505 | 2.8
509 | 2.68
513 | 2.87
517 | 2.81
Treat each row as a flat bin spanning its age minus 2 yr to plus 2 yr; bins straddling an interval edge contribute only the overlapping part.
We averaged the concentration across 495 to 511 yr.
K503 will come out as 2.88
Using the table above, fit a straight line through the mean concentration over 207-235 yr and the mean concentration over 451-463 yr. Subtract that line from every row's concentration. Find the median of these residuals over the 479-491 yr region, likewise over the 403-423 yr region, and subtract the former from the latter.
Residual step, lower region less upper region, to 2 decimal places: 0.45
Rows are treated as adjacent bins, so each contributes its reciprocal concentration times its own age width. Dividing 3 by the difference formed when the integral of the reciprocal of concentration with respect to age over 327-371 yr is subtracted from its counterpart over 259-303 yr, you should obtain -5.4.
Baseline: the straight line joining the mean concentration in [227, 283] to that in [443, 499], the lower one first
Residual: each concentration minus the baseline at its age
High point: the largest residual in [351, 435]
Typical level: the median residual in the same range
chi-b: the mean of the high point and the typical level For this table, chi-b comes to 0.21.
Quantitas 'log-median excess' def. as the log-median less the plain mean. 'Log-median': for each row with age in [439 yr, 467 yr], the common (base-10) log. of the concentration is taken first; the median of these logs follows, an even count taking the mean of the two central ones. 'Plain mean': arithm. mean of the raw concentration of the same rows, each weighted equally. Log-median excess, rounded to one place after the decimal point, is -2.7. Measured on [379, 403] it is -2.8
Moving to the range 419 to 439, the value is -1.9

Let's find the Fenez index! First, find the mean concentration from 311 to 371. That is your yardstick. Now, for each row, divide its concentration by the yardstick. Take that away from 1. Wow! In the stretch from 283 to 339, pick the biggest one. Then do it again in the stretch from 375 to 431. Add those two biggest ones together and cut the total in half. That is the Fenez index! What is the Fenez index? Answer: 0.22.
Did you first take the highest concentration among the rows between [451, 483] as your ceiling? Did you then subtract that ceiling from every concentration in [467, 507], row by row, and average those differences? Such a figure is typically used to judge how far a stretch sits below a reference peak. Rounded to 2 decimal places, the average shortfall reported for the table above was -0.41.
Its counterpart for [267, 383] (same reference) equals -0.43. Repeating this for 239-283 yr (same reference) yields -0.25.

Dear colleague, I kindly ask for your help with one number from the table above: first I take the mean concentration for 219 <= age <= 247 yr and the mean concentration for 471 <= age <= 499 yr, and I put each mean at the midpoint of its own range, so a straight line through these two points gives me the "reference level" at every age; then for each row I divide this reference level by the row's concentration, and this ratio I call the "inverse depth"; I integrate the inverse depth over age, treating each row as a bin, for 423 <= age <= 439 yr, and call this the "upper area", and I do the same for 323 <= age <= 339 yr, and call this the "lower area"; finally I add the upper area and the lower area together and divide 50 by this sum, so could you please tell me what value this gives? 1.18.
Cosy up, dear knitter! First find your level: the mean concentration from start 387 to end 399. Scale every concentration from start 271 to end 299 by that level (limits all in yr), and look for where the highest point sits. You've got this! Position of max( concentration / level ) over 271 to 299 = 297 yr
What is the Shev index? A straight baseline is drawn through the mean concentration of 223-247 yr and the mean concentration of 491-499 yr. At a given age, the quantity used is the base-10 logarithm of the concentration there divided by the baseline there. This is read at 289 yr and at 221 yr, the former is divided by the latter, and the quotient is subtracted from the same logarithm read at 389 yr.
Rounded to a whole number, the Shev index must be -2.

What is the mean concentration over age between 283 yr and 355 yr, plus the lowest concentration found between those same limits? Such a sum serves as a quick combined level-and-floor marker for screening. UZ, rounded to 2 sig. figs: 5.8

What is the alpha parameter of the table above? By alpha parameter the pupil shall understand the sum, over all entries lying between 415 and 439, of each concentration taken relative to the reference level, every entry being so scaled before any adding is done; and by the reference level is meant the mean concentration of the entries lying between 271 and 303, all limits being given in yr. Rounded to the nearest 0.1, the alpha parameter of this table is 4.7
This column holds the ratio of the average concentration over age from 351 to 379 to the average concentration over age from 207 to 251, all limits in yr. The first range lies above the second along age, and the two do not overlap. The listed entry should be 0.91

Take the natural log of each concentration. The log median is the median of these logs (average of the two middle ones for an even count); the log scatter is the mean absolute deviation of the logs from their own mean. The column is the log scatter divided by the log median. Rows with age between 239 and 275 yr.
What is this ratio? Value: 0.047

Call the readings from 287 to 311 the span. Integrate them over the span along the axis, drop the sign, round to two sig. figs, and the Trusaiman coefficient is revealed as 74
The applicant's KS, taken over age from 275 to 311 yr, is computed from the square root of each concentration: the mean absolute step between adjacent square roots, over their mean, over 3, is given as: 0.0058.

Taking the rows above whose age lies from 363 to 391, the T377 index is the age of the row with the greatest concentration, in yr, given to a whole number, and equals 377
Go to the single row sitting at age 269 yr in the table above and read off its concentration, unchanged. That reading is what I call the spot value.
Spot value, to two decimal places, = 3.01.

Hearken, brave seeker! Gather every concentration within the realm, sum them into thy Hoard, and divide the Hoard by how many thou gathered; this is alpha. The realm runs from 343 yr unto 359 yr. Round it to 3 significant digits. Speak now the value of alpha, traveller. 2.86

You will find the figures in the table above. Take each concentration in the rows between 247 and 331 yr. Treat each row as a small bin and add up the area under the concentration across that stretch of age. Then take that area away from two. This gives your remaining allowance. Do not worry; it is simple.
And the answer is -254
